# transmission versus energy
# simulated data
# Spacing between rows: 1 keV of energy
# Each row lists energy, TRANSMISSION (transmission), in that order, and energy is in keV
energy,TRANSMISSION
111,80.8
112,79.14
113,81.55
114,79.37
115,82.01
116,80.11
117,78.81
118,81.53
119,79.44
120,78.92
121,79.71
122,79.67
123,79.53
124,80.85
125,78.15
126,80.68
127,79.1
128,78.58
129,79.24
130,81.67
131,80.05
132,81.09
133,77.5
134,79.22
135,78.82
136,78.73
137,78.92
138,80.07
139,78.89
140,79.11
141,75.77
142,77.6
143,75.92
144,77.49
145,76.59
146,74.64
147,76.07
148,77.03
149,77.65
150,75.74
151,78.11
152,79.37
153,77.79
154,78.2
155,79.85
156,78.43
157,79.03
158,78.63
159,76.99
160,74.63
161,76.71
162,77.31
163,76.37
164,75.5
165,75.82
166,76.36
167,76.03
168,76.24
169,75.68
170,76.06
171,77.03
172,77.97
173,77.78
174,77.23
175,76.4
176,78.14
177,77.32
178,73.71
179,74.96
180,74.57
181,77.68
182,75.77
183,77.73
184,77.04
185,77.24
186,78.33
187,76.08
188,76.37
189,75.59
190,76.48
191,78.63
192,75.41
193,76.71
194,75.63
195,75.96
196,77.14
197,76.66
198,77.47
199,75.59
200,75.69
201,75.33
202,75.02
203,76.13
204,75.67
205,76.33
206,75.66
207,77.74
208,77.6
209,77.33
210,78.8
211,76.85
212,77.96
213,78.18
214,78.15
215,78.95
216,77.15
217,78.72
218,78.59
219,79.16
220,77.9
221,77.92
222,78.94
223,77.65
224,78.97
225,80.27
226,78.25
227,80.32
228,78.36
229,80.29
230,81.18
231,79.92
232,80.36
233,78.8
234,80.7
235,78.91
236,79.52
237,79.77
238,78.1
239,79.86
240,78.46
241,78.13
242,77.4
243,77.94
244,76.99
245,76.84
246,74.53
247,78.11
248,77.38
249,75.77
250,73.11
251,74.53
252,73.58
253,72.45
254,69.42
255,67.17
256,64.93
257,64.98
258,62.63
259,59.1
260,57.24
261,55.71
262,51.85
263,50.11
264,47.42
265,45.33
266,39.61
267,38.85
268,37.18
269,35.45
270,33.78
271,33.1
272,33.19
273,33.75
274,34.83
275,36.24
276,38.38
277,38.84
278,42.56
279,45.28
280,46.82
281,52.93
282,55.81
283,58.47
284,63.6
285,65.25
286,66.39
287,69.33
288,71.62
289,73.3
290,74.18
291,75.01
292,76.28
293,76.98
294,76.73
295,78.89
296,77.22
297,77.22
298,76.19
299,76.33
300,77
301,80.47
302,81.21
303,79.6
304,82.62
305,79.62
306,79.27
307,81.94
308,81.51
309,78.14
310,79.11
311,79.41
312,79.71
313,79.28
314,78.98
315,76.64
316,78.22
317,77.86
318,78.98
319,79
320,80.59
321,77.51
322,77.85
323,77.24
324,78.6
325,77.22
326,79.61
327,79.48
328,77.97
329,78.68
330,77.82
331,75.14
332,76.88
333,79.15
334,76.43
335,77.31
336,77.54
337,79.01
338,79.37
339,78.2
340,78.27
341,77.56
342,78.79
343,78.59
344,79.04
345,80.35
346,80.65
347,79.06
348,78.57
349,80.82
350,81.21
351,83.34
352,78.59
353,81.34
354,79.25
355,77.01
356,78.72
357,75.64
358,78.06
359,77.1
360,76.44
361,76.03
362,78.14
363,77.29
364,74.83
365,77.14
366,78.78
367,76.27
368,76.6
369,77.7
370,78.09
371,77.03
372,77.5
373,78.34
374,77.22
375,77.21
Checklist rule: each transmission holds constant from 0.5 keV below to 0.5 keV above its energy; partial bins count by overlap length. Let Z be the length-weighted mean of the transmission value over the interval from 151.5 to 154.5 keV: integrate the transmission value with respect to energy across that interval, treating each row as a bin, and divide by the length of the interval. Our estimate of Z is 78.5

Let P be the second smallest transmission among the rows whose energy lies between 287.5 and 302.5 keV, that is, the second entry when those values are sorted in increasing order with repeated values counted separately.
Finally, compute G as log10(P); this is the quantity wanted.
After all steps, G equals 1.87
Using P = 73.3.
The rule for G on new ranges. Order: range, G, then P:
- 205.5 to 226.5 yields 1.89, 76.85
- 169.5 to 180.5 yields 1.87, 74.57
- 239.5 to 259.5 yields 1.80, 62.63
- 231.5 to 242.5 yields 1.89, 78.1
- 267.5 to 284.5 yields 1.52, 33.19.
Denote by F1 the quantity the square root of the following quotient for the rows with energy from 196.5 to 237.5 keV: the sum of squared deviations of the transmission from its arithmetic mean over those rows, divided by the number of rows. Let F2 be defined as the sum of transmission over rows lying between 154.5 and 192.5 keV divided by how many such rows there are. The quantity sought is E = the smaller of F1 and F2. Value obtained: 1.6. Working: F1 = 1.59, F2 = 77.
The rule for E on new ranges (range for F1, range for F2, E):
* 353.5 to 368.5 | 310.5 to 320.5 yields 1.2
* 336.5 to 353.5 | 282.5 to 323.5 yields 1.4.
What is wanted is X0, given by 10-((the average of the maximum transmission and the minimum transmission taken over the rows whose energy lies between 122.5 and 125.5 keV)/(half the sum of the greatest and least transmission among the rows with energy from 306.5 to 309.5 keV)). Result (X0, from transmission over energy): 9.01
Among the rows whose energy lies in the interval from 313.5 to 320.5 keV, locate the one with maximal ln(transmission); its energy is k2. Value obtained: 320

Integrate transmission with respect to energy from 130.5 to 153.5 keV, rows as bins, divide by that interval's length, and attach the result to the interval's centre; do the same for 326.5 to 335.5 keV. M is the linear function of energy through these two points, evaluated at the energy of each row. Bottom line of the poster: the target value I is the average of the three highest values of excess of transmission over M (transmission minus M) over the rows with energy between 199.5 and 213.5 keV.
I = 0.5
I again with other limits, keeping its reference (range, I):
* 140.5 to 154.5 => 0.7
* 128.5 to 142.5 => 3.0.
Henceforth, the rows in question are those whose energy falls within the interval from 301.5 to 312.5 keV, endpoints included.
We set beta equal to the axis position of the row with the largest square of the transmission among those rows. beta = 304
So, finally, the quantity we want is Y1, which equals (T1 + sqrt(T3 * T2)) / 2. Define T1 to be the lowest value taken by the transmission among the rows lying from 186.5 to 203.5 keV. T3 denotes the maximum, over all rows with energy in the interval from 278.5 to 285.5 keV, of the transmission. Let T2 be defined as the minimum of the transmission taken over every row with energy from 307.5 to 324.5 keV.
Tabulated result 73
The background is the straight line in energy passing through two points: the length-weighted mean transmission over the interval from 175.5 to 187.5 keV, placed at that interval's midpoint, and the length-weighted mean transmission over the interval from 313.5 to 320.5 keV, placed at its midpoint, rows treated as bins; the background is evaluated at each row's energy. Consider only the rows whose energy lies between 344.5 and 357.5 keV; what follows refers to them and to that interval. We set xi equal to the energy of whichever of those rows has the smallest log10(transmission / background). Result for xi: 357 keV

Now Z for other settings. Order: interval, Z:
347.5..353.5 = 80.6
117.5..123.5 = 79.8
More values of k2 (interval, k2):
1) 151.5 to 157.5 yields 155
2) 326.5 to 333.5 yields 327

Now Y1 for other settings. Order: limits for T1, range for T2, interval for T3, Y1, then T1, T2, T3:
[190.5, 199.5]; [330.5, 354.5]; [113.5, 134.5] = 77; 75.41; 75.14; 82.01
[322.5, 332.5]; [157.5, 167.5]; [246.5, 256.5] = 76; 75.14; 74.63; 78.11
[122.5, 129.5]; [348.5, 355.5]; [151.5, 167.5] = 78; 78.15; 77.01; 79.85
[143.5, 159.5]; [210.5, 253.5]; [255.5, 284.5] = 72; 74.64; 72.45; 64.98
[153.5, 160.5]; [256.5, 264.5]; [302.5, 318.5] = 69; 74.63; 47.42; 82.62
